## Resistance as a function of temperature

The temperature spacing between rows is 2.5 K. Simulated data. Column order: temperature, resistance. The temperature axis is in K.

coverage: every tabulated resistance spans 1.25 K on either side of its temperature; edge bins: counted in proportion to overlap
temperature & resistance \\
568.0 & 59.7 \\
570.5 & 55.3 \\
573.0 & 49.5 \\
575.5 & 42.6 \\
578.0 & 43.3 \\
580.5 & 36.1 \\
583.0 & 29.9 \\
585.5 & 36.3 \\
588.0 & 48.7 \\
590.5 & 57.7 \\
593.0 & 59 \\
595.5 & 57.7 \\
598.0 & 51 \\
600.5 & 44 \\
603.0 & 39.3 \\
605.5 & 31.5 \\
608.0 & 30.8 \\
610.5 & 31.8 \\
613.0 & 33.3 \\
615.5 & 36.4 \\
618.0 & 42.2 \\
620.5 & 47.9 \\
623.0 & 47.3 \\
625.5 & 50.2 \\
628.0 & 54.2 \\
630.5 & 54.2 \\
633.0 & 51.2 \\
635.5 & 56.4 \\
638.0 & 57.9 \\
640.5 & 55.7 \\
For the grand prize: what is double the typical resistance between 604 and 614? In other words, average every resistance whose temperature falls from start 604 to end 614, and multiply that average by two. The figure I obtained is 64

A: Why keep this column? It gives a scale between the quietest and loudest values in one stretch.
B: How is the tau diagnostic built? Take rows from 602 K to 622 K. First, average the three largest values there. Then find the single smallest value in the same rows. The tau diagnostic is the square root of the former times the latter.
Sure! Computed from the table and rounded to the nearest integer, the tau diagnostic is 36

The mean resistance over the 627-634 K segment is 53.2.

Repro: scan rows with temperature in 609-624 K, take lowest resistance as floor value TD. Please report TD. 31.8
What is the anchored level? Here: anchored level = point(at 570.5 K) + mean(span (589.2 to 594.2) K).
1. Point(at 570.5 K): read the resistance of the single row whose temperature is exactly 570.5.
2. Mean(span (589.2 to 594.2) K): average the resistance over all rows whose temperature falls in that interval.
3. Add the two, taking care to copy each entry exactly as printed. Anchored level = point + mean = 114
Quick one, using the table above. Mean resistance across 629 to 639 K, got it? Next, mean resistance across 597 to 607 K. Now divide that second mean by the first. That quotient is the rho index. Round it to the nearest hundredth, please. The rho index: 0.75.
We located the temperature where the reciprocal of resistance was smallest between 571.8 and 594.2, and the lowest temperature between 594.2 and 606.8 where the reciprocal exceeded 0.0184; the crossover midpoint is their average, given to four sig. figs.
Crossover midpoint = 595.5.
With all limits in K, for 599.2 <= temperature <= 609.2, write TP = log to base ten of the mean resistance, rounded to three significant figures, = 1.56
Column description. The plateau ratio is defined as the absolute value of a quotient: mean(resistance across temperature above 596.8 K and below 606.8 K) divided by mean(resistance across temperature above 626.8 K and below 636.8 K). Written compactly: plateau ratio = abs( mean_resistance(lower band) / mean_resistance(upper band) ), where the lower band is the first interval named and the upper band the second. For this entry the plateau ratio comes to 0.77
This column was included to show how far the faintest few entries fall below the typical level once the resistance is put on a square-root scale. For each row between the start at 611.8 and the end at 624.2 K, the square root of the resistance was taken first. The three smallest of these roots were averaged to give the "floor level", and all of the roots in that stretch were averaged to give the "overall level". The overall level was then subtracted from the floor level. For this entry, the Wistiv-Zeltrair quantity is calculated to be -0.32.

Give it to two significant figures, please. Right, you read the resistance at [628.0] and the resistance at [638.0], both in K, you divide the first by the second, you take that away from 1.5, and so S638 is 0.56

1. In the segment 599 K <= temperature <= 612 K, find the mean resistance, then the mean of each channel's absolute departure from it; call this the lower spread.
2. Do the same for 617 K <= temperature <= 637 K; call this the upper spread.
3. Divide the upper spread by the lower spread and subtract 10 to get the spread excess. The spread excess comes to -9.3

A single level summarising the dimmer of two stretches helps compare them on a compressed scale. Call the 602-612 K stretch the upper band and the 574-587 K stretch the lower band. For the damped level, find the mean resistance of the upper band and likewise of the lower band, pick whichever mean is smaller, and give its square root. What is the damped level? 5.8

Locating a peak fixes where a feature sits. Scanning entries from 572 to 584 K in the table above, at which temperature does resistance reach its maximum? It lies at 573.0 K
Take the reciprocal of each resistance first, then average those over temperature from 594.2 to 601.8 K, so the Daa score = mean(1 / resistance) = 0.0199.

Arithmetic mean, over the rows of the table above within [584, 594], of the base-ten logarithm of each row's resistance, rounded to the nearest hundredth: 1.69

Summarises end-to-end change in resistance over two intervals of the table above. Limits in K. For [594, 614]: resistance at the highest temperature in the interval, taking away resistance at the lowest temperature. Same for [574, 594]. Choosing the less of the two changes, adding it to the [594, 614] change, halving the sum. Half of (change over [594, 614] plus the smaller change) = -24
